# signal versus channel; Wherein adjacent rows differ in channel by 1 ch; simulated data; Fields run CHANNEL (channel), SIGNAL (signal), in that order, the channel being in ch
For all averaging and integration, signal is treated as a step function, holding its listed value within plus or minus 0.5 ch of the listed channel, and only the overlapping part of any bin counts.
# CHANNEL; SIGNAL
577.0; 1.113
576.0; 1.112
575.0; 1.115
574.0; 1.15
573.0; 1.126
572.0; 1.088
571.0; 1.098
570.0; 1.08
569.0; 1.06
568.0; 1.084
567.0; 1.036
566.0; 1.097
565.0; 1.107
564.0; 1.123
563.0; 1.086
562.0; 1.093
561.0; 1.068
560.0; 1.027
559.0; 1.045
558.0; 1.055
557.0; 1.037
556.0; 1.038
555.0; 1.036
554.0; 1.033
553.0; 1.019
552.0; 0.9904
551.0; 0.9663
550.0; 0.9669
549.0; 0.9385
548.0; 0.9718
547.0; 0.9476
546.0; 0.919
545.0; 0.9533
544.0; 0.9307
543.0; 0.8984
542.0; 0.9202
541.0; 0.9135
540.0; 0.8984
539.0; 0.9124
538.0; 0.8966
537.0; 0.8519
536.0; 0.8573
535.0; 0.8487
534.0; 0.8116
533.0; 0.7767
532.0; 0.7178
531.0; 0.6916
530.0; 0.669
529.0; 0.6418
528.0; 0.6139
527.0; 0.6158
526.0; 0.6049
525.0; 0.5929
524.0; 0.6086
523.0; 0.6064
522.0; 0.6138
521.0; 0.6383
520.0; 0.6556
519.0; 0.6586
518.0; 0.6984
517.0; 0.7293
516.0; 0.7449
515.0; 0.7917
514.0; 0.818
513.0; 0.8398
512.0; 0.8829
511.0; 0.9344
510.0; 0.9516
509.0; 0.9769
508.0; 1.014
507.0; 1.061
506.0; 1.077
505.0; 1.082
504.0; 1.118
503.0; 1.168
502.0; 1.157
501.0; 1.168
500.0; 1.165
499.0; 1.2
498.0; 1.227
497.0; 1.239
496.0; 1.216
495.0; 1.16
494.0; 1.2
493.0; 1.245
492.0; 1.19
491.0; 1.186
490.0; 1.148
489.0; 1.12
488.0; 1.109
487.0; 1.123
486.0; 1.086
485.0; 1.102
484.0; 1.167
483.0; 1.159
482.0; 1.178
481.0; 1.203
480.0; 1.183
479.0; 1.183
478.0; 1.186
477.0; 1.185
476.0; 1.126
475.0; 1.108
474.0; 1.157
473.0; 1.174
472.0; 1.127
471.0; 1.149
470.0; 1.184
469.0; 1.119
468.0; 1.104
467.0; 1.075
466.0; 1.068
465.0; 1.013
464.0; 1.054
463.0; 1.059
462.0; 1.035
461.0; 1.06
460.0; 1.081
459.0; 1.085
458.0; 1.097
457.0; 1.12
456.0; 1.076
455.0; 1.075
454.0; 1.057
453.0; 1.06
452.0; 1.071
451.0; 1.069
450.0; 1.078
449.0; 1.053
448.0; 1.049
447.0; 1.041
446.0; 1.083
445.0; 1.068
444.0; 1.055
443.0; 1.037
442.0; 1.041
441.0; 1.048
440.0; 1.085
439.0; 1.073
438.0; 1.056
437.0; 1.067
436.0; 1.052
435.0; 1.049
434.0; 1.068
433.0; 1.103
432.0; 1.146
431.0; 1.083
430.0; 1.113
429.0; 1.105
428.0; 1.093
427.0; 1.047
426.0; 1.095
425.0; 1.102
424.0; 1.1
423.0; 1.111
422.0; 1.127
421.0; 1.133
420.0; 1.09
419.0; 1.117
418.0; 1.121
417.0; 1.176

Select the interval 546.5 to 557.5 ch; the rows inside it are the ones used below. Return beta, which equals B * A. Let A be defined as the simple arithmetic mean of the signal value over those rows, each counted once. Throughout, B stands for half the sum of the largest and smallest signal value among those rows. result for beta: 0.98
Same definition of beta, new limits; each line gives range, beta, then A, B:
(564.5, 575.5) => 1.20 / 1.09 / 1.09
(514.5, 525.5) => 0.46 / 0.67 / 0.69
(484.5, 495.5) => 1.34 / 1.15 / 1.17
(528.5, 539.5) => 0.61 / 0.79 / 0.78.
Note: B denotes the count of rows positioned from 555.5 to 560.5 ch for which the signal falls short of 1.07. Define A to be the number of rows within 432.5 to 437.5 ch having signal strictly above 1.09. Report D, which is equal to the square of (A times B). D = 25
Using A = 1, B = 5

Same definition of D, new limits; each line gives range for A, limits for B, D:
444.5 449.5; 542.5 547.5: 0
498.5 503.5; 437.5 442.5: 225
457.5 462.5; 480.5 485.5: 0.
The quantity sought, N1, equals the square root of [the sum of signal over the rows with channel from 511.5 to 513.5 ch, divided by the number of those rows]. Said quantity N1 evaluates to 0.93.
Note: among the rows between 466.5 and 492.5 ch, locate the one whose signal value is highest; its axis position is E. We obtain 481.0 ch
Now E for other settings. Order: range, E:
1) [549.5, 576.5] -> 574.0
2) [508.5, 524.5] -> 509.0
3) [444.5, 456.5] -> 446.0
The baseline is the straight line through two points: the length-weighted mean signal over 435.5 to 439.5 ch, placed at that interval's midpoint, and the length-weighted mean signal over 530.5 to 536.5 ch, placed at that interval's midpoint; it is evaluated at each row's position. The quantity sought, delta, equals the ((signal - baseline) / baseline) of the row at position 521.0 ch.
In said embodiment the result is -0.222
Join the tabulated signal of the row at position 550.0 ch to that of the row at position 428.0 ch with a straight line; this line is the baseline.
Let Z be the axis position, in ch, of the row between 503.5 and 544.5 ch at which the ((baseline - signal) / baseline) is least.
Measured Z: 504.0 ch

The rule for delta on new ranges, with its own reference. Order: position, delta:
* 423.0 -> 0.006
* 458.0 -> 0.094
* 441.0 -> -0.004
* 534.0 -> 0.037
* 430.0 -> 0.027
